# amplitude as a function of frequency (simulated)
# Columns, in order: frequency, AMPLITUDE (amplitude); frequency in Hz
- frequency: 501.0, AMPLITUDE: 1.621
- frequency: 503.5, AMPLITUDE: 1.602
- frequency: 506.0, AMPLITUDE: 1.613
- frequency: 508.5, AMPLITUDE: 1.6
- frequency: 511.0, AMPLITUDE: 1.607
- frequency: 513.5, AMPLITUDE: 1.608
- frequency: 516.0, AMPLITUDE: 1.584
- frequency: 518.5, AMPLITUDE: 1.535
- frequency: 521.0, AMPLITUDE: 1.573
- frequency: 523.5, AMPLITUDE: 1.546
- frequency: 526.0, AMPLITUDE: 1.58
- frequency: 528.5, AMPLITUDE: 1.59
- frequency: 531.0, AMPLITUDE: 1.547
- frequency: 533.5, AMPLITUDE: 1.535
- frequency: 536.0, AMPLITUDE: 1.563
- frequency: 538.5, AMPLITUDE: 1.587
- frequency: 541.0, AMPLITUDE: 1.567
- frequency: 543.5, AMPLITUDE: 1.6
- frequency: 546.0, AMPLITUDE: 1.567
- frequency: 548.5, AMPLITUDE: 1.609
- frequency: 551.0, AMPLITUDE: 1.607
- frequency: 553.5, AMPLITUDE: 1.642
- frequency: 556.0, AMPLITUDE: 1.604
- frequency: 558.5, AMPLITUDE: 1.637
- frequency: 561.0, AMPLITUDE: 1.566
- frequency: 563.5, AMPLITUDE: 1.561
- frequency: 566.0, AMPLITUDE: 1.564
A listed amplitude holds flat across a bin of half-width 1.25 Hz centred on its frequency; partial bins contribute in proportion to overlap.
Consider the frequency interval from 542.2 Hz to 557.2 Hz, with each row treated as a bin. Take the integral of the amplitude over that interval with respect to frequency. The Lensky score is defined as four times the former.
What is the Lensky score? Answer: 96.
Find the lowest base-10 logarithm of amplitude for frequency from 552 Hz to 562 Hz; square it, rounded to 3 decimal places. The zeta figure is 0.038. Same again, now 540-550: 0.038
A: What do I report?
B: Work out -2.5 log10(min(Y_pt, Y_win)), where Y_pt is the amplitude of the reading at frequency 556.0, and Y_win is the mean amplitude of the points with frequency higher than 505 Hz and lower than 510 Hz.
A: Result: -0.513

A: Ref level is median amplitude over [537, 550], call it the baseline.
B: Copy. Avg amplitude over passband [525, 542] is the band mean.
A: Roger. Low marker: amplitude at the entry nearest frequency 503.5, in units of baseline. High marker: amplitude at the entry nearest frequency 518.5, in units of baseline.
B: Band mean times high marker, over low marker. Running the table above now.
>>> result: 1.50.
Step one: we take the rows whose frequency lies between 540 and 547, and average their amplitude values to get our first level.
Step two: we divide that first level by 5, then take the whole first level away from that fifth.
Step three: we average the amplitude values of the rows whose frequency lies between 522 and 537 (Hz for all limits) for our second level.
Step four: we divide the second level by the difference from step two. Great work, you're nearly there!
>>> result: -1.24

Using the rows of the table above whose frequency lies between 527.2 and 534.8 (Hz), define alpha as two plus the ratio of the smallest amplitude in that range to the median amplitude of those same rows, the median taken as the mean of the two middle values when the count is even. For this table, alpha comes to 2.99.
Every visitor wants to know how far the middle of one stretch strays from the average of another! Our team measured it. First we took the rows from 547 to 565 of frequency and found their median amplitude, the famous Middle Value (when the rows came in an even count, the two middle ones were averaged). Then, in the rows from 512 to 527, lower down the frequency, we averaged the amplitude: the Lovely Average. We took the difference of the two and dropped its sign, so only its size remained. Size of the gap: 0.036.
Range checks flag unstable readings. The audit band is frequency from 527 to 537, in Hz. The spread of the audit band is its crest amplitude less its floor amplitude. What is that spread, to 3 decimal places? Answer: 0.055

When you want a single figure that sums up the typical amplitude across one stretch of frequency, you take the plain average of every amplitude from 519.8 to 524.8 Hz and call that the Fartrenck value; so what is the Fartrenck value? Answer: 1.56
